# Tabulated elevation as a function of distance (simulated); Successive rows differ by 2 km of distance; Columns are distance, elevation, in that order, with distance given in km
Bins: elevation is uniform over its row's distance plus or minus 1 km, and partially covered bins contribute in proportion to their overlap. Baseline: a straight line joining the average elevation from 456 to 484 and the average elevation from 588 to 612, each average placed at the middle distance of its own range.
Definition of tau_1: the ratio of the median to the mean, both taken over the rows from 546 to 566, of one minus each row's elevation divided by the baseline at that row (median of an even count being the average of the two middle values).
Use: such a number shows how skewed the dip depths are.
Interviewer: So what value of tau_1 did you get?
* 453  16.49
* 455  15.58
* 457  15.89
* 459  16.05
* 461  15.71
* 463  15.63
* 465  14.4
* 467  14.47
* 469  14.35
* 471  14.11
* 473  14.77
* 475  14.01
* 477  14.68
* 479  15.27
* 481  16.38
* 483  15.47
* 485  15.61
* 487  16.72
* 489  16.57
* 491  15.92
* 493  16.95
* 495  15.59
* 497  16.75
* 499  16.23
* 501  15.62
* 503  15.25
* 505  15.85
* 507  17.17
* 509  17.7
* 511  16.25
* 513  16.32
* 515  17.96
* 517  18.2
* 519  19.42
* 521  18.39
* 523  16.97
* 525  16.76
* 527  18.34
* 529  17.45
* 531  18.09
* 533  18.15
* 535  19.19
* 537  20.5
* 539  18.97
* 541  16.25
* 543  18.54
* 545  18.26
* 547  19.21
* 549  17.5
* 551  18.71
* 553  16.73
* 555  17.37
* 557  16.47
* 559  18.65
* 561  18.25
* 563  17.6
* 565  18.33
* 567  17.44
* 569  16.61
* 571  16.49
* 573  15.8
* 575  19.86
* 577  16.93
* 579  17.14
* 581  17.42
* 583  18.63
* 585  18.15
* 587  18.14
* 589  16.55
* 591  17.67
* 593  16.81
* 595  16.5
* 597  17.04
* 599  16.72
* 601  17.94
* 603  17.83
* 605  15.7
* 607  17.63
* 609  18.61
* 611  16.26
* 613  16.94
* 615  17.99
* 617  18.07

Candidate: 1.0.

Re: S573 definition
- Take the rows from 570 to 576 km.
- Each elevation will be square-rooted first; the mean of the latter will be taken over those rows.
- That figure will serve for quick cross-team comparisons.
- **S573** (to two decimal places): 4.16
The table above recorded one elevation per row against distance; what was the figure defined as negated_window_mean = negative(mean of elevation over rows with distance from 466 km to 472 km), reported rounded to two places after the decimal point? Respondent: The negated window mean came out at -14.31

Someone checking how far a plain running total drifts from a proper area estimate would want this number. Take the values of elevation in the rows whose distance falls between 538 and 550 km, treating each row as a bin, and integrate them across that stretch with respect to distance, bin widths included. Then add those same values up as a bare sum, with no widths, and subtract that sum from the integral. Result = 109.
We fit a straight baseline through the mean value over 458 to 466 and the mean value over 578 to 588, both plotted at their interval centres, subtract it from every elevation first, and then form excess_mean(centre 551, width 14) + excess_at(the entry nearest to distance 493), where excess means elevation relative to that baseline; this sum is 1.4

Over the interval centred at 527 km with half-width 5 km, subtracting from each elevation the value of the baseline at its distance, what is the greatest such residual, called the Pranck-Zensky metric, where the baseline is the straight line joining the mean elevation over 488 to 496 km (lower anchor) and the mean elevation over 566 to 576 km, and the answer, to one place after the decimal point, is 1.6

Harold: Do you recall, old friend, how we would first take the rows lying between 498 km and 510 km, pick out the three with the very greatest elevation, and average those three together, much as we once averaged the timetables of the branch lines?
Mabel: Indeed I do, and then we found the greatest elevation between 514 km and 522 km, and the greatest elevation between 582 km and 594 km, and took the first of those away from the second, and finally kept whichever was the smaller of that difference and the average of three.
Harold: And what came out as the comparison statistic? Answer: -0.79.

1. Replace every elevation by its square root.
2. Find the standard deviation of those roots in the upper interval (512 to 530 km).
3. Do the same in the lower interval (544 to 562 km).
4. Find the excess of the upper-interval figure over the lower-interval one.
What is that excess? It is 0.00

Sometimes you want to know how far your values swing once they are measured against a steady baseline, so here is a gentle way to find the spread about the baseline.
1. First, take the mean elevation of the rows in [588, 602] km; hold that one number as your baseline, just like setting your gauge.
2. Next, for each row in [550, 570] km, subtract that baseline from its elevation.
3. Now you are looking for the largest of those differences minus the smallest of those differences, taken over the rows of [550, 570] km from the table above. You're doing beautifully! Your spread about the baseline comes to 2.2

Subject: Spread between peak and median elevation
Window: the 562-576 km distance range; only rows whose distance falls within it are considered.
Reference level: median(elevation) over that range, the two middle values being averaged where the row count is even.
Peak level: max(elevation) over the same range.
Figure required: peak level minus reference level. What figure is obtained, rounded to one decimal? 2.4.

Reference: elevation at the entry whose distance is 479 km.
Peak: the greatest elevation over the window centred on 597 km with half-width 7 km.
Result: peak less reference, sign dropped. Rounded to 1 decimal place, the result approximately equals 2.7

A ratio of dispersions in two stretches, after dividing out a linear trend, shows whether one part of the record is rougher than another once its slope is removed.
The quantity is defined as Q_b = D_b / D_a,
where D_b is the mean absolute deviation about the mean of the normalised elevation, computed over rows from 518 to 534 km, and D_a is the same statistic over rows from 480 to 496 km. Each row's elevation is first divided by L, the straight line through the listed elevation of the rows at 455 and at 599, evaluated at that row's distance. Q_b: 1.28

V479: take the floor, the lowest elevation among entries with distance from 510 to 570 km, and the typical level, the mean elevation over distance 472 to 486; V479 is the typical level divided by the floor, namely 0.93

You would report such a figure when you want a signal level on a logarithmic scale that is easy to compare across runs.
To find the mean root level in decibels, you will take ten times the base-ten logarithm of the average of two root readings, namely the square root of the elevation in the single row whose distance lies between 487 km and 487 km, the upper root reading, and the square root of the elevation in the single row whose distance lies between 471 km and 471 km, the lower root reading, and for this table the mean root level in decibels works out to 5.94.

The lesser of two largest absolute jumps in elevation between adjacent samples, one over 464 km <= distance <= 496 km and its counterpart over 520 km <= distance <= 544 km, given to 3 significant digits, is 1.36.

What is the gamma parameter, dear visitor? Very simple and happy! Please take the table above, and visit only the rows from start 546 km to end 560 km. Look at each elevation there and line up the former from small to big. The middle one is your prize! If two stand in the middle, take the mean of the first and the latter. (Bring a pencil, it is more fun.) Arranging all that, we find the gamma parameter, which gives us 17.5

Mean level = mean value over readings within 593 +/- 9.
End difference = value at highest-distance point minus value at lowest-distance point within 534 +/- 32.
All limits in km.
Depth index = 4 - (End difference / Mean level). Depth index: 3.82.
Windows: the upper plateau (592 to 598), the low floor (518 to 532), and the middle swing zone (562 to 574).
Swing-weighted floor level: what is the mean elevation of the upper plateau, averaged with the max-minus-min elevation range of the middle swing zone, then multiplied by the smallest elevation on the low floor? 162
